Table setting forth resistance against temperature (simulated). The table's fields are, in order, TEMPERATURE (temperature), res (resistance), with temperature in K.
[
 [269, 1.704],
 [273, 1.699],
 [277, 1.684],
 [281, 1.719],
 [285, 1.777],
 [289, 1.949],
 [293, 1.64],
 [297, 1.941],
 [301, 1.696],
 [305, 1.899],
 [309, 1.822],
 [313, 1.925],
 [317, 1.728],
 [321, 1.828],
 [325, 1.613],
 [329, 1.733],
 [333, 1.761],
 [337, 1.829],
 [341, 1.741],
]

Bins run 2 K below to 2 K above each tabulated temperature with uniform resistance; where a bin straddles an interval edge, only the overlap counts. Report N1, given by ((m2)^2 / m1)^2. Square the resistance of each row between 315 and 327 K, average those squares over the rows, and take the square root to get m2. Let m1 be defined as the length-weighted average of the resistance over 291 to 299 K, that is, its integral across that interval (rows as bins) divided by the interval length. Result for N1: 2.76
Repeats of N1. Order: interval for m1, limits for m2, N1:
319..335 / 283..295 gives 3.44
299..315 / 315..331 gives 2.64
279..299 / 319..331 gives 2.73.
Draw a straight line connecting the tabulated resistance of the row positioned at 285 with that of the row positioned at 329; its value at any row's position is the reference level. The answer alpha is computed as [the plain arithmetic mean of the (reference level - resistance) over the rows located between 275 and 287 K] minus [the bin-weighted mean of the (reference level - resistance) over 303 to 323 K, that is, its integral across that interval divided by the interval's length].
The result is 0.15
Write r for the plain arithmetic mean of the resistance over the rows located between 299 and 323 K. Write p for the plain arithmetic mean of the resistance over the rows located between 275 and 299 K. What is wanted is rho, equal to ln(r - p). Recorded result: -3.5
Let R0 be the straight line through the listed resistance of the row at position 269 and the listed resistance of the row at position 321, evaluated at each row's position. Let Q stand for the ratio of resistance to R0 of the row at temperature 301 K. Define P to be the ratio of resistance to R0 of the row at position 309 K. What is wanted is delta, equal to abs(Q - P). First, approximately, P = 1.01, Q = 0.95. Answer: 0.06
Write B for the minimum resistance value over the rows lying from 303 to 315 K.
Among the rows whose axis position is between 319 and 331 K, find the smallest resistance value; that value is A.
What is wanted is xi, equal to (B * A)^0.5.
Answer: 1.71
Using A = 1.613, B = 1.822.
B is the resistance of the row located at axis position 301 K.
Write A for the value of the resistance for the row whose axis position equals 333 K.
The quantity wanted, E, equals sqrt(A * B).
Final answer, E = 1.73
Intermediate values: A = 1.761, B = 1.696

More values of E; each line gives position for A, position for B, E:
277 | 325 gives 1.65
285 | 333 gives 1.77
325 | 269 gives 1.66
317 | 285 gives 1.75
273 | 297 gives 1.82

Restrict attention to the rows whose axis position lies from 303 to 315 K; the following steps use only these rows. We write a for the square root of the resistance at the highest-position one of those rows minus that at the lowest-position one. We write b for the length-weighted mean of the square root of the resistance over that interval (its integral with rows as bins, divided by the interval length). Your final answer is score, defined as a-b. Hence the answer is -1.36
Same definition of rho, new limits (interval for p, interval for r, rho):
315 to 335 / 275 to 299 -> -2.9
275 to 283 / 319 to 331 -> -3.8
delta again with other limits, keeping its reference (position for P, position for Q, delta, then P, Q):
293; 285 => 0.09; 0.93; 1.02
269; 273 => 0.01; 1.00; 0.99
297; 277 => 0.12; 1.10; 0.98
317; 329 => 0.01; 0.95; 0.94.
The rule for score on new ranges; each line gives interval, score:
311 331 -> -1.40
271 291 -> -1.24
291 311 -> -1.27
